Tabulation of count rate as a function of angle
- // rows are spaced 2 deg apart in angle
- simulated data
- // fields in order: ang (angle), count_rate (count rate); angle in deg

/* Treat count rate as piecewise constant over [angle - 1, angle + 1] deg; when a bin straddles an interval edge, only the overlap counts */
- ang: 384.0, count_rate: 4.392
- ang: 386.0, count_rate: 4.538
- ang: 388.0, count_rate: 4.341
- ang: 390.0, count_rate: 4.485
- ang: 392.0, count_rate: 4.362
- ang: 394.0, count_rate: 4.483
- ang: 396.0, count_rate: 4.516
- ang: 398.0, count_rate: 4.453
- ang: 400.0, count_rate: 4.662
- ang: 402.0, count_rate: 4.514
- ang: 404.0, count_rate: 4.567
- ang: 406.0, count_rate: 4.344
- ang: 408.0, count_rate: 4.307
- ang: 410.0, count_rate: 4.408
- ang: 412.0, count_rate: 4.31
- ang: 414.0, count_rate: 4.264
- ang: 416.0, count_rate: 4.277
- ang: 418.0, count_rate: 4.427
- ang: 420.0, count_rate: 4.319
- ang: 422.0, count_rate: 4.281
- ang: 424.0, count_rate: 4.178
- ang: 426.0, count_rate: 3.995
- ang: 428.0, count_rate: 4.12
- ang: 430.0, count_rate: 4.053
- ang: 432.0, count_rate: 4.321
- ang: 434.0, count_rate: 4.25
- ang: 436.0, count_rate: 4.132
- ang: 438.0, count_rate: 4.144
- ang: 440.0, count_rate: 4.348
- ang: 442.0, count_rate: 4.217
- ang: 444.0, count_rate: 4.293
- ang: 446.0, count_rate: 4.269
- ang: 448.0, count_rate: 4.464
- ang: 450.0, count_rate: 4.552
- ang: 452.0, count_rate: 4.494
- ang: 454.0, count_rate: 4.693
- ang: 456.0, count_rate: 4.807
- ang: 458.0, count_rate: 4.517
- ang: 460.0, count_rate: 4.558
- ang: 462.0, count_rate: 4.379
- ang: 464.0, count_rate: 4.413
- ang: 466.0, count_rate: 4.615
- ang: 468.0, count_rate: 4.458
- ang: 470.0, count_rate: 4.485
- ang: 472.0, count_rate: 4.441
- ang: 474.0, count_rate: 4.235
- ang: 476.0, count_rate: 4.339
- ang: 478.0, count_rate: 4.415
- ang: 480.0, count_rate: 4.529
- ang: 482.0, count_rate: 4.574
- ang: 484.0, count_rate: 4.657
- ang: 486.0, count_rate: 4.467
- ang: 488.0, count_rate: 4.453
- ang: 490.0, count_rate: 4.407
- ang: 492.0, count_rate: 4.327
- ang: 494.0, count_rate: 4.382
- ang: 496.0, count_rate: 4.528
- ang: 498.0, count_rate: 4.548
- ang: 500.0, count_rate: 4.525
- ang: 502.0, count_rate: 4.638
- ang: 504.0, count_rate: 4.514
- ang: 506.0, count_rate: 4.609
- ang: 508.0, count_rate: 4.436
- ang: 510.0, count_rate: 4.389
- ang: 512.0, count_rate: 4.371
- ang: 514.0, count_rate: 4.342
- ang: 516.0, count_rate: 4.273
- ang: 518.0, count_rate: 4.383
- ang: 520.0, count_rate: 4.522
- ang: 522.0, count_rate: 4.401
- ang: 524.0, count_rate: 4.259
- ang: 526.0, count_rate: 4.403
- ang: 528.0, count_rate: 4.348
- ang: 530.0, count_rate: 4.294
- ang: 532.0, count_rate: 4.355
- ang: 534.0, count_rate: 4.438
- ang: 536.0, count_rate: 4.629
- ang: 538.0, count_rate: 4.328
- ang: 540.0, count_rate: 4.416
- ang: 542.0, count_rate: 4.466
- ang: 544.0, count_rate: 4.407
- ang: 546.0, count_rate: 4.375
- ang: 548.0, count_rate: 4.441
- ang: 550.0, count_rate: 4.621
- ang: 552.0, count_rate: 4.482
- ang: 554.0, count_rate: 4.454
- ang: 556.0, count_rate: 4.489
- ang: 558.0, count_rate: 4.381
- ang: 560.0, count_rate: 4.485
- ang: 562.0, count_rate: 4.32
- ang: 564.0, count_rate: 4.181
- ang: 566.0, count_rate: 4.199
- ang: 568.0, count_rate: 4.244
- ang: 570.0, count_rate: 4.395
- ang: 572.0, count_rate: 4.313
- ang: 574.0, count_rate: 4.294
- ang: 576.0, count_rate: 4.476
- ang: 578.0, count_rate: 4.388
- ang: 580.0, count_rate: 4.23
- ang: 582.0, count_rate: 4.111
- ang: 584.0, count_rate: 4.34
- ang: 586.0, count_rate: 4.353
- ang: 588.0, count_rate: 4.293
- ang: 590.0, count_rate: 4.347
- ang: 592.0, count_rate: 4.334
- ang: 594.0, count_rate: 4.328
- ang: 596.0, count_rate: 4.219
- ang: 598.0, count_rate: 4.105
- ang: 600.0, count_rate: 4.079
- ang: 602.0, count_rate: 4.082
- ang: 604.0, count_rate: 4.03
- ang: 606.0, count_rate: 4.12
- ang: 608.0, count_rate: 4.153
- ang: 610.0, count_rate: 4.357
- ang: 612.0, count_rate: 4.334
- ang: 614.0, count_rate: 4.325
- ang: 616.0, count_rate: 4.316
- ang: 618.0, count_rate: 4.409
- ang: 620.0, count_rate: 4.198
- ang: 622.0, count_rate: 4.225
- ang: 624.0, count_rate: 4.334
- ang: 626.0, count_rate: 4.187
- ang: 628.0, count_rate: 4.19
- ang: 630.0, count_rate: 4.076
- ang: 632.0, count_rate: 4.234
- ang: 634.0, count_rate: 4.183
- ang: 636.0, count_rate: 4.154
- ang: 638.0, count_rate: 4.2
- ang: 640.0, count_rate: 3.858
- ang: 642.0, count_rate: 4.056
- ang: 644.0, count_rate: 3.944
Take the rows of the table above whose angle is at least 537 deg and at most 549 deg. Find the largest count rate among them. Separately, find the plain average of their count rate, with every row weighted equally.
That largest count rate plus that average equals 8.87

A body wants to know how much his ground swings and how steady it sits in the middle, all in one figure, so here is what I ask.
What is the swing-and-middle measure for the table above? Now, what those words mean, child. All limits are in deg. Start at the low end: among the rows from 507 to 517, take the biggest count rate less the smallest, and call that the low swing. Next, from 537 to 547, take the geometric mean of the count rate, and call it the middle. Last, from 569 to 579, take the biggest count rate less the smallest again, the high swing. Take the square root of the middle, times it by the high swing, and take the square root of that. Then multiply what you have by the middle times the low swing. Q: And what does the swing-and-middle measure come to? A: 0.44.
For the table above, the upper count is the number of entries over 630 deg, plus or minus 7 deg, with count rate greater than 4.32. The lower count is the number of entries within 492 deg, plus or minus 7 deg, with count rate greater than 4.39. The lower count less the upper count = 4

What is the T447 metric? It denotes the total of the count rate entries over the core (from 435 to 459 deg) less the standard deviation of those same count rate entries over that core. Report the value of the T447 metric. 52.7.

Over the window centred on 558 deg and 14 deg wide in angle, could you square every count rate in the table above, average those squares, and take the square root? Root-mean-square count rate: 4.40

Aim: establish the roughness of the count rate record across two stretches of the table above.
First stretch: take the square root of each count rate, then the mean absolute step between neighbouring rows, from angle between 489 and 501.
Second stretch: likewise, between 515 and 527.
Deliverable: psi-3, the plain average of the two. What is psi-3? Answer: 0.0234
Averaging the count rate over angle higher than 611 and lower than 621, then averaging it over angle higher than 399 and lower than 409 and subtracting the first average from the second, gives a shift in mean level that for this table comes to 0.16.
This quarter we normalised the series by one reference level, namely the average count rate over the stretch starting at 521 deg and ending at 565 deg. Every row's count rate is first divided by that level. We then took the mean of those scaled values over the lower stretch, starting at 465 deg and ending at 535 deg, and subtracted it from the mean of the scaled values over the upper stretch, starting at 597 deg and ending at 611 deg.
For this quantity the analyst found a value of -0.07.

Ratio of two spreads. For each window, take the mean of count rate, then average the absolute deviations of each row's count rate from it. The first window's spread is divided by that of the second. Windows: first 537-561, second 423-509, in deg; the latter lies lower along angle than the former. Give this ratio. 0.4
